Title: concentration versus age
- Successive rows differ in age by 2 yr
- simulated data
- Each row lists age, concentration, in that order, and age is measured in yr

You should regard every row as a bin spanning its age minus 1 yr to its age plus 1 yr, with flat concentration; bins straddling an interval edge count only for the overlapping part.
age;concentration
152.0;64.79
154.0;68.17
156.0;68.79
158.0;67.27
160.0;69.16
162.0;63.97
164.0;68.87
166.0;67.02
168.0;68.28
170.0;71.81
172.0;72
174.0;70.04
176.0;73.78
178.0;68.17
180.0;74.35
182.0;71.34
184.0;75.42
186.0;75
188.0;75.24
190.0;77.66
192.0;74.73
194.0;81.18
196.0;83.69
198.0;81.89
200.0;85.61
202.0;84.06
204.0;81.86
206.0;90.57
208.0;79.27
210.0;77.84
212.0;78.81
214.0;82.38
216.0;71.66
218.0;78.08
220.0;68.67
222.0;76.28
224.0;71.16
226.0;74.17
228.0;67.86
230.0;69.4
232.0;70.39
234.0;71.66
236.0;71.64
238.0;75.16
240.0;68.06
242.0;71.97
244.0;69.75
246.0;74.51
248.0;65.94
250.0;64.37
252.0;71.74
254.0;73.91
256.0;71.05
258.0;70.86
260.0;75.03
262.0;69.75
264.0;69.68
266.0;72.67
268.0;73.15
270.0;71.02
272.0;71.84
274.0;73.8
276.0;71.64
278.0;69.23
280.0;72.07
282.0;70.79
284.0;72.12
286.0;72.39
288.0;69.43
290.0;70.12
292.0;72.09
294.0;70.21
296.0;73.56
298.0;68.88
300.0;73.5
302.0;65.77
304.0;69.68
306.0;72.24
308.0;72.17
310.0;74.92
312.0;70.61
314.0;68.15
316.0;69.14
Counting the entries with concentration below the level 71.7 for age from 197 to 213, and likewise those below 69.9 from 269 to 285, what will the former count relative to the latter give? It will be 0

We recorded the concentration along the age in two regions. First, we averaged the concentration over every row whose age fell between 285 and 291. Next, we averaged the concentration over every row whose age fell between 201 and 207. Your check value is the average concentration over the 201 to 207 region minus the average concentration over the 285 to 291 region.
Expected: 15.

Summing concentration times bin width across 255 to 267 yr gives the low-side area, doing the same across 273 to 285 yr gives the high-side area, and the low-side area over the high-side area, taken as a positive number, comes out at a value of 1.00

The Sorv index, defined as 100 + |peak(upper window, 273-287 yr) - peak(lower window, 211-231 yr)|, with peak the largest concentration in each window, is 109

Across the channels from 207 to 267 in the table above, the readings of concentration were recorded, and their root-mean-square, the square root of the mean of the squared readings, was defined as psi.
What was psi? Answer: 72.6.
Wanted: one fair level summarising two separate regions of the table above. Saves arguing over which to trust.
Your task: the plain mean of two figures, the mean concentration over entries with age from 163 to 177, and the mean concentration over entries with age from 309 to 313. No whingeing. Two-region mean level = 71.5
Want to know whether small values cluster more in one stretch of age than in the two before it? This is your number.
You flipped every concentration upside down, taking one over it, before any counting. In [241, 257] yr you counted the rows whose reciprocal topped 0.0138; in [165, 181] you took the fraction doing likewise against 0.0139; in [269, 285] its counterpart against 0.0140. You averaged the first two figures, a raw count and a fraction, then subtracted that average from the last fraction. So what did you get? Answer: -2.94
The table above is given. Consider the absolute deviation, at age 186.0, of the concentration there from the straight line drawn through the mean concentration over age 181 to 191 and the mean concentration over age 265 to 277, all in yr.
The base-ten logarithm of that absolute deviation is -1.2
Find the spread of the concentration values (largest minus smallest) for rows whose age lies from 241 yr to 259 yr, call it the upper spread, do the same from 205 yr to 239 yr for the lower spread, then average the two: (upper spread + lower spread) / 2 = 16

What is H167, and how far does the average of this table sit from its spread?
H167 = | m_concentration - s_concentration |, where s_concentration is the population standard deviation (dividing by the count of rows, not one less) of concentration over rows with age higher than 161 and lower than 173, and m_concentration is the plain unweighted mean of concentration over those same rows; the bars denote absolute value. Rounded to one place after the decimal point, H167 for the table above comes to 65.9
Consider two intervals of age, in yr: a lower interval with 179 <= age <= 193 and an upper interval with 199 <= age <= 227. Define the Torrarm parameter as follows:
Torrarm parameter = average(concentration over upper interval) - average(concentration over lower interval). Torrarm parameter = 3.8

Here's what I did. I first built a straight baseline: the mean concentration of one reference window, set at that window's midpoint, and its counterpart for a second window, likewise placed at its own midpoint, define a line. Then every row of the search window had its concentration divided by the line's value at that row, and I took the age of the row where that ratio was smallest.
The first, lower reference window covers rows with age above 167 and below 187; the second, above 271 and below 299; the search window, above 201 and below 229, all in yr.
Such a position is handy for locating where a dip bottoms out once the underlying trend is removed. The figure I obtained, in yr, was 228.0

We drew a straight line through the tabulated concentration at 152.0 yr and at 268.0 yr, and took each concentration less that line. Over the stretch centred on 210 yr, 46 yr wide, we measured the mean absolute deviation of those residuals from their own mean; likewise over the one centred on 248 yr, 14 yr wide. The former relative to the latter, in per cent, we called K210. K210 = 173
